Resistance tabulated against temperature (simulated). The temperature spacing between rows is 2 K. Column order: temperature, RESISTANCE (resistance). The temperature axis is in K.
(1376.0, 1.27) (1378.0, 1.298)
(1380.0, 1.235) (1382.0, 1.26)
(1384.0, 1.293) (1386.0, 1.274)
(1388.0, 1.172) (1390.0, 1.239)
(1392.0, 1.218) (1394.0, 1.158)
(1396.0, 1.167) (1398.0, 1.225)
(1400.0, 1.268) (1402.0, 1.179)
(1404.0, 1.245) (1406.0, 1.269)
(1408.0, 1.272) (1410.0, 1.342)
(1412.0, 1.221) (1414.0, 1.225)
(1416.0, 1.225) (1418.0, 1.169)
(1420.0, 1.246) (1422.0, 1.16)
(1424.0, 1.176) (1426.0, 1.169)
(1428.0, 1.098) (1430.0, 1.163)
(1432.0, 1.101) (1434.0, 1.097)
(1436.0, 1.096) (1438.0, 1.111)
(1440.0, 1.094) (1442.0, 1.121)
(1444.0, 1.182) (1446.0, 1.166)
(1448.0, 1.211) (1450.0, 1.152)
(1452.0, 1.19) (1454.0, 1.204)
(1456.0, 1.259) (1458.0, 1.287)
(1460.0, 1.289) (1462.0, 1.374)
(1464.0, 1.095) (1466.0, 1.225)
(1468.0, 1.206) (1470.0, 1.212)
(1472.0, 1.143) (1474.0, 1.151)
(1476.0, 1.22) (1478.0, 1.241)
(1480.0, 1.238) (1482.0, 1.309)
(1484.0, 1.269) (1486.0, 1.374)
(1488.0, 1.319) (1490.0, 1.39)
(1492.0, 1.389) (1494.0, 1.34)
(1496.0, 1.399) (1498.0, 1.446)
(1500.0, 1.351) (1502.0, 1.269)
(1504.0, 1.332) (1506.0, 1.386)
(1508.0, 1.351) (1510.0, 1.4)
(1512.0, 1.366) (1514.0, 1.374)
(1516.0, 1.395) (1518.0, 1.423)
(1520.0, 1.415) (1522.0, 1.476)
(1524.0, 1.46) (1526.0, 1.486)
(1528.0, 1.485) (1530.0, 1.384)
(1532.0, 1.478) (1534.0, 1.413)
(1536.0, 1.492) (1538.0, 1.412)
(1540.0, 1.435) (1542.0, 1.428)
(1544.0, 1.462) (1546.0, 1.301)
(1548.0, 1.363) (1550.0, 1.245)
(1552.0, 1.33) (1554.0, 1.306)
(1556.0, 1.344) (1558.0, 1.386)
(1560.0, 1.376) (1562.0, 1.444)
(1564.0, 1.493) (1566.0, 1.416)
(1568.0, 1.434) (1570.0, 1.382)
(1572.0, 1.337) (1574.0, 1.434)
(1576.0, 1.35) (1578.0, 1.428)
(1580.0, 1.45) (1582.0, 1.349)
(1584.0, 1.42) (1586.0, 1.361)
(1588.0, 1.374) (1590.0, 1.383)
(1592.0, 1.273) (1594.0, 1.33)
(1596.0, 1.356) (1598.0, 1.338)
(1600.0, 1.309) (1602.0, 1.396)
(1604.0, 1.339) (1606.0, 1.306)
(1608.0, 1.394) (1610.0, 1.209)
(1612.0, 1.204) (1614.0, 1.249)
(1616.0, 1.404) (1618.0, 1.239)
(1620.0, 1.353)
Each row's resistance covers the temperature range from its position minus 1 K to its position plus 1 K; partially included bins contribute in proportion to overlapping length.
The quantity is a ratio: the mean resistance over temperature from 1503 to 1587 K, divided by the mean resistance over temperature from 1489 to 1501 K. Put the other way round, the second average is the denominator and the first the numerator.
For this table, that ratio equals 1.01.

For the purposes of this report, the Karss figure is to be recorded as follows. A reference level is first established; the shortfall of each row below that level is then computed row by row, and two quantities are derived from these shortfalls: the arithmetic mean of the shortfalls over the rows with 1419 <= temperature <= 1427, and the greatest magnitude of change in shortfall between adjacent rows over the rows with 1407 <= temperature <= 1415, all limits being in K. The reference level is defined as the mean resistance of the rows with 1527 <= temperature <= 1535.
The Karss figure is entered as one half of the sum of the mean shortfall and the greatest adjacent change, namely 0.19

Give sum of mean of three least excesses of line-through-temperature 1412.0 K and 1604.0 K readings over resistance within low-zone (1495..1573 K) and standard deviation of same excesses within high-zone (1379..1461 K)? -0.125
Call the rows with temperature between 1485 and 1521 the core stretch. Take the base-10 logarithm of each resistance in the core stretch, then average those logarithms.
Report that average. 0.138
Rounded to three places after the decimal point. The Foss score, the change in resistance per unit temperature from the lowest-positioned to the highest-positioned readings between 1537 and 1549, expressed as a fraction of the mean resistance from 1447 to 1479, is -0.004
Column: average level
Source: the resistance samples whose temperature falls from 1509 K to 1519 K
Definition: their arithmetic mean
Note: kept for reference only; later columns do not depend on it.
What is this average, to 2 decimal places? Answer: 1.39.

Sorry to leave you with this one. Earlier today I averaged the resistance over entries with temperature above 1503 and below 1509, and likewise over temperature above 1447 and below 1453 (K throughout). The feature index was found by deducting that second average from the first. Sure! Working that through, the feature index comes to 0.172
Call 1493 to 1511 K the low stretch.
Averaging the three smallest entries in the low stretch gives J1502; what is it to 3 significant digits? 1.31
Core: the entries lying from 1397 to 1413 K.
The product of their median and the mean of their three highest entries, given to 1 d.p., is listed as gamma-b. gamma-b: 1.6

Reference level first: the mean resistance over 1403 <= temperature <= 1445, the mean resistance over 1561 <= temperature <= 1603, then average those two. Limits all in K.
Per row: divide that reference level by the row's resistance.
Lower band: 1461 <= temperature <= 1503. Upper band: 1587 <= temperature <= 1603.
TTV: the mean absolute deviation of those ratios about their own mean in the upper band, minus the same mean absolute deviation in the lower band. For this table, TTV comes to -0.041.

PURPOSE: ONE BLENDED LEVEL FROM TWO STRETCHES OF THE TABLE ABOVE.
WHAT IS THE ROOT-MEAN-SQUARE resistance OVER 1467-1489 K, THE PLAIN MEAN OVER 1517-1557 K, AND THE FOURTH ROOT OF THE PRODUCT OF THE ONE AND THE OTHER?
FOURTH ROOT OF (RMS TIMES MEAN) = 1.151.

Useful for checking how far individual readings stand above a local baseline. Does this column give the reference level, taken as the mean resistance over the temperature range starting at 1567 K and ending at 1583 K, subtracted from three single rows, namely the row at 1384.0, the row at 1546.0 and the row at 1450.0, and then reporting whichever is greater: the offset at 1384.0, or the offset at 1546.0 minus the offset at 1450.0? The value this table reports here 0.15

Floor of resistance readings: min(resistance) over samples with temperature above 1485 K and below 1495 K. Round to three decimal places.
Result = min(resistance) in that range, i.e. 1.319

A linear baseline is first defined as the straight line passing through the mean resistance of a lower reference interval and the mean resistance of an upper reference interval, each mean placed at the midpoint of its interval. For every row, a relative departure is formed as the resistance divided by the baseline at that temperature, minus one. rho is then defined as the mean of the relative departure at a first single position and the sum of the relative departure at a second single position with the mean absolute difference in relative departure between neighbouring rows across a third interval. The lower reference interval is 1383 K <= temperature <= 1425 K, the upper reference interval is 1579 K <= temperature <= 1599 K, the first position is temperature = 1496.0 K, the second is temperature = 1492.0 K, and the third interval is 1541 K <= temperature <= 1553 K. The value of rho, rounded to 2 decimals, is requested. 0.11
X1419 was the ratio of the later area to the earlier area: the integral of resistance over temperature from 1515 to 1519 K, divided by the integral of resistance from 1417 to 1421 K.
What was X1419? 1.17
